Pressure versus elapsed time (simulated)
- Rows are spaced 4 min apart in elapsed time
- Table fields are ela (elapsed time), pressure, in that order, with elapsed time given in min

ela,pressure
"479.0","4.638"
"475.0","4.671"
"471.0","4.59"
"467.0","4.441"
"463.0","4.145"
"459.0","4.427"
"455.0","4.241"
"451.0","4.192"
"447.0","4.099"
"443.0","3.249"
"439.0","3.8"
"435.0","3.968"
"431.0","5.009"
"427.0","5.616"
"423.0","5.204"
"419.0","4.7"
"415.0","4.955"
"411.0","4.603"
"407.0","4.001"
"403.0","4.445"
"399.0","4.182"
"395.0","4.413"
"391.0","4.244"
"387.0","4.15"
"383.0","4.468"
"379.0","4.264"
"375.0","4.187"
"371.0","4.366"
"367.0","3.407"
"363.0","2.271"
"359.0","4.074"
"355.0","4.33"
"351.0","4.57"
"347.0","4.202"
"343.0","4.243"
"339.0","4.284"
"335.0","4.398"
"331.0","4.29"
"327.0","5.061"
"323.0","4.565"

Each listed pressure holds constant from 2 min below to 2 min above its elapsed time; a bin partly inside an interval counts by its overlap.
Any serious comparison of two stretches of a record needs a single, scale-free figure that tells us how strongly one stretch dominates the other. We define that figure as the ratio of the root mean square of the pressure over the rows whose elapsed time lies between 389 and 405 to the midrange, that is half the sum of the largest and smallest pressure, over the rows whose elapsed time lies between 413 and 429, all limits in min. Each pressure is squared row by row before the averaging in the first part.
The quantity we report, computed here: 0.84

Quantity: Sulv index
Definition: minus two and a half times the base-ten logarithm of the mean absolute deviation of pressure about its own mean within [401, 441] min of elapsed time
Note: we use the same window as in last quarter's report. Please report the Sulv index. 0.83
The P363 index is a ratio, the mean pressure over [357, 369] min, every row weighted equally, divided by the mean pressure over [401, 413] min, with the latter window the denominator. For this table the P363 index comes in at 0.75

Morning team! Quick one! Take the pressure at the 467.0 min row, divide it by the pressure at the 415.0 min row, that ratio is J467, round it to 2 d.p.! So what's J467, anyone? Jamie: 0.90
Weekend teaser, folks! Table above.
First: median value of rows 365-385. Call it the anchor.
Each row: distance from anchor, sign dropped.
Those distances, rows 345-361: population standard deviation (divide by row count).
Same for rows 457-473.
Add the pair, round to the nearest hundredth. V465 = 0.18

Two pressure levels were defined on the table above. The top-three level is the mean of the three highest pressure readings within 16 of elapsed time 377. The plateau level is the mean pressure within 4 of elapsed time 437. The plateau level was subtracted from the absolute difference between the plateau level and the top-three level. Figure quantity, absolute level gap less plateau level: -3.4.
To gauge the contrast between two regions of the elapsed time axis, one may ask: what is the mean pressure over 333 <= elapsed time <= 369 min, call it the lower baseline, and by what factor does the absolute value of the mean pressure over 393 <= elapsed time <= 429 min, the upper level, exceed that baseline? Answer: 1.18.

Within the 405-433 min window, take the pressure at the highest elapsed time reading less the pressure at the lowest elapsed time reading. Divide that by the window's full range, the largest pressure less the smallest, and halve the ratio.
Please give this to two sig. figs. 0.31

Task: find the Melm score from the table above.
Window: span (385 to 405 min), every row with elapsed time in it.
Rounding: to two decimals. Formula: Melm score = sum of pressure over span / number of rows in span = 4.29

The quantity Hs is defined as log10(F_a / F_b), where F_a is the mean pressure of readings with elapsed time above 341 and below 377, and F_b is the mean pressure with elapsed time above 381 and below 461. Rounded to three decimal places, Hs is -0.045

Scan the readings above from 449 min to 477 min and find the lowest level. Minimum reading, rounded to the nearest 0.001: 4.145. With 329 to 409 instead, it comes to 2.271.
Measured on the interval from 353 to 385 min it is 2.271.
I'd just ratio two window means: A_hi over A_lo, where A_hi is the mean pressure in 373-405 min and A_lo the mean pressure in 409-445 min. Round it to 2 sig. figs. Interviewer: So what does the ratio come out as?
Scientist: 0.94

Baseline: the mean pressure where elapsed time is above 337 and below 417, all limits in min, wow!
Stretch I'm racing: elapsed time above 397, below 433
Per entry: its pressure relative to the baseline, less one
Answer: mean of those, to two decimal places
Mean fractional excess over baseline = 0.13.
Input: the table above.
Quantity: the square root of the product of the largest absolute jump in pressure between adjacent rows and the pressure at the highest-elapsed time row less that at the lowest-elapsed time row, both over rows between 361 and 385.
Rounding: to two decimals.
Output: 1.58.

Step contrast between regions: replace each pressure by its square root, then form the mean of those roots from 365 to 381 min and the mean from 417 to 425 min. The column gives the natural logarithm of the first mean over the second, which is -0.10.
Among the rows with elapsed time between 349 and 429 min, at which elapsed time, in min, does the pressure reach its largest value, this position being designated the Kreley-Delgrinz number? 427.0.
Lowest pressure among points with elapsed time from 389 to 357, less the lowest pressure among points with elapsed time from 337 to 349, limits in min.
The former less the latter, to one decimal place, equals -1.9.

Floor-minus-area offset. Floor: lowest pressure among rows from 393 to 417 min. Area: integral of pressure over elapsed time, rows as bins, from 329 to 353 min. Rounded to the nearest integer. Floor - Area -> -100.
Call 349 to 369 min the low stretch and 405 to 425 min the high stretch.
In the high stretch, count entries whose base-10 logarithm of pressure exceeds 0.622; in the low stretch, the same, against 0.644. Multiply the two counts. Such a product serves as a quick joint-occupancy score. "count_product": 4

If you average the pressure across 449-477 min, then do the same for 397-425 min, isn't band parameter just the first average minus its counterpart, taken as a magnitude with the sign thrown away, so 0.20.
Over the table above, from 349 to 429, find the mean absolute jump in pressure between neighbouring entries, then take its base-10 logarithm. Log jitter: -0.35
